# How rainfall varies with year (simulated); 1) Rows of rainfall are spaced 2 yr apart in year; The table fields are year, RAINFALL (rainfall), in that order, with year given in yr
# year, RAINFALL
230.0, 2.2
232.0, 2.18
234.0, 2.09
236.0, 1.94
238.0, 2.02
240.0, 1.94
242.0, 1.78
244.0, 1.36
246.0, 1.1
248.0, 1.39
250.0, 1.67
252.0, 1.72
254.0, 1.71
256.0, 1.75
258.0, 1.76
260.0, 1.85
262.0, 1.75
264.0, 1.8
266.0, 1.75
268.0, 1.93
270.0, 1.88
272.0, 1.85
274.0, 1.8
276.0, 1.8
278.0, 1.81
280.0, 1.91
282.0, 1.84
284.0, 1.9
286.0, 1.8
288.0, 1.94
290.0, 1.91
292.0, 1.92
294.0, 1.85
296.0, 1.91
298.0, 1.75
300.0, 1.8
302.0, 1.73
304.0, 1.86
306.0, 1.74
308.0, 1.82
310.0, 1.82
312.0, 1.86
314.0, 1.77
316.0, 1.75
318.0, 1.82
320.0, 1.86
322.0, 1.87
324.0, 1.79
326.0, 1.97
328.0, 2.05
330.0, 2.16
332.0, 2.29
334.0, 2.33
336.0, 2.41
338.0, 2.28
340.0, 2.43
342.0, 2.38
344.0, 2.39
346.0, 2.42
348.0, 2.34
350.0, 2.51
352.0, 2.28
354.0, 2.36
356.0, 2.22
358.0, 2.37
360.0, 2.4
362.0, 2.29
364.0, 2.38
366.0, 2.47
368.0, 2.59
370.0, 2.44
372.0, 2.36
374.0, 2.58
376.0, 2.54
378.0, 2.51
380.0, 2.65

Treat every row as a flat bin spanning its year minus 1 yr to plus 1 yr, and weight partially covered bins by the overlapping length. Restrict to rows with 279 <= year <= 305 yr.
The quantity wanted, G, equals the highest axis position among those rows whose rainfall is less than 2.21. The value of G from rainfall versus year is 304.0 yr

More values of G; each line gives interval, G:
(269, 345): 330.0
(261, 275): 274.0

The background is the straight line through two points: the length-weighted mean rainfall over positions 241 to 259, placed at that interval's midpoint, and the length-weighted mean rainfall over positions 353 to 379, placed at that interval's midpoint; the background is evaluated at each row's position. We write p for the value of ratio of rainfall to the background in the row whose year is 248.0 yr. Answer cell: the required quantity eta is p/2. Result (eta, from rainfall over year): 0.443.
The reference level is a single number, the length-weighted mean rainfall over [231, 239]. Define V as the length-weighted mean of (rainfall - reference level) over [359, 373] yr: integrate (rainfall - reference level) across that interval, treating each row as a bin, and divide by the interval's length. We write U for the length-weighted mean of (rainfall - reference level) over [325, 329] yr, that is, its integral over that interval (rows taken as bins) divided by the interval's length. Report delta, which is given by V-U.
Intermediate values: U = 0.0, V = 0.36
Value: 0.41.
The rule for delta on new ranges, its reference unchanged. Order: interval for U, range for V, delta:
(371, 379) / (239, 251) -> -0.96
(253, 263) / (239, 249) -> -0.25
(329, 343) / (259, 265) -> -0.53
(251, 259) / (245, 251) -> -0.35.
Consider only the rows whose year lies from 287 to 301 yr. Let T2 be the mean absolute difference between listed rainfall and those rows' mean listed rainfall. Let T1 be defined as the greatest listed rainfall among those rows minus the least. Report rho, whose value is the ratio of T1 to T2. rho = 3.2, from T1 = 0.2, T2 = 0.059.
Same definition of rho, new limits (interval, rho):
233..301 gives 8.3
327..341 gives 3.8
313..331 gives 3.7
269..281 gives 2.9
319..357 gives 4.1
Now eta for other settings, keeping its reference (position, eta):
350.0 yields 0.544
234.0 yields 0.713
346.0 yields 0.531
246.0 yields 0.354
